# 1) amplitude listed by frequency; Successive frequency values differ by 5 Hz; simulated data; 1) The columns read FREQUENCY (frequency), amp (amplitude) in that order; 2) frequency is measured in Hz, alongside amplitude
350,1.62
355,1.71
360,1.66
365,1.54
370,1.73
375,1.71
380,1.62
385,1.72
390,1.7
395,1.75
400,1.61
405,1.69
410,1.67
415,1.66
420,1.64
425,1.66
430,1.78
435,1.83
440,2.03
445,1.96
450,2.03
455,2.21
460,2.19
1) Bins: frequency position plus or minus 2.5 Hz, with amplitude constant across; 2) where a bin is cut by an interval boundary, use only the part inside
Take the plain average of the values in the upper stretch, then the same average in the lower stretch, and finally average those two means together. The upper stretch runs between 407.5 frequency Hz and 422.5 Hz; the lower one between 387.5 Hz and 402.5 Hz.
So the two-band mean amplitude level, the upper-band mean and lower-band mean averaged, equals 1.67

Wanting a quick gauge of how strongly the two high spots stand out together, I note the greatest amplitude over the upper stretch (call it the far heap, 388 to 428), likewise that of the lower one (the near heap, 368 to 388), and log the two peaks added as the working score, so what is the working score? 3.48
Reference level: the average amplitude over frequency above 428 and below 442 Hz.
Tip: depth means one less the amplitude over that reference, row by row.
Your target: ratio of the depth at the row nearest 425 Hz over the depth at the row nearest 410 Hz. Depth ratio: 1.05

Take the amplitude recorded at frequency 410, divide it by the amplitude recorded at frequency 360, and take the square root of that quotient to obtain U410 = 1.00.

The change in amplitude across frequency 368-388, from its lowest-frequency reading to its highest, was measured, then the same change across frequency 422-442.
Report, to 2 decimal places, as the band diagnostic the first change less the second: -0.38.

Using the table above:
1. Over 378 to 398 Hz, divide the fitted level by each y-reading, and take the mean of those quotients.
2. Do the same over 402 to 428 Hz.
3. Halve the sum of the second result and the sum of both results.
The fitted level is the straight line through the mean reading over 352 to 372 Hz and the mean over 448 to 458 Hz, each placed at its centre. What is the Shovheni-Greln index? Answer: 1.69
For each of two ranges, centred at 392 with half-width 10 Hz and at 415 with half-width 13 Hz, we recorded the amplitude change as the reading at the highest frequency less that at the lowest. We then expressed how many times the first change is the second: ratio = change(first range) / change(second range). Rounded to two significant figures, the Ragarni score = 3.7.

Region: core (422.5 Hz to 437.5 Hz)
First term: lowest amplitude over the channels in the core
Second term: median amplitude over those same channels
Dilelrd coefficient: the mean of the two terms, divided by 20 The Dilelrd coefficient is 0.0860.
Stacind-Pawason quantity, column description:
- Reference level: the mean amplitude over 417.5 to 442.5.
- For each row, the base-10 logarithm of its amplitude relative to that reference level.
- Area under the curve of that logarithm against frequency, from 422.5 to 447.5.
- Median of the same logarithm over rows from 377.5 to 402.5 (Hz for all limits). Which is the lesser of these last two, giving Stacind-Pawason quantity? 0.0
